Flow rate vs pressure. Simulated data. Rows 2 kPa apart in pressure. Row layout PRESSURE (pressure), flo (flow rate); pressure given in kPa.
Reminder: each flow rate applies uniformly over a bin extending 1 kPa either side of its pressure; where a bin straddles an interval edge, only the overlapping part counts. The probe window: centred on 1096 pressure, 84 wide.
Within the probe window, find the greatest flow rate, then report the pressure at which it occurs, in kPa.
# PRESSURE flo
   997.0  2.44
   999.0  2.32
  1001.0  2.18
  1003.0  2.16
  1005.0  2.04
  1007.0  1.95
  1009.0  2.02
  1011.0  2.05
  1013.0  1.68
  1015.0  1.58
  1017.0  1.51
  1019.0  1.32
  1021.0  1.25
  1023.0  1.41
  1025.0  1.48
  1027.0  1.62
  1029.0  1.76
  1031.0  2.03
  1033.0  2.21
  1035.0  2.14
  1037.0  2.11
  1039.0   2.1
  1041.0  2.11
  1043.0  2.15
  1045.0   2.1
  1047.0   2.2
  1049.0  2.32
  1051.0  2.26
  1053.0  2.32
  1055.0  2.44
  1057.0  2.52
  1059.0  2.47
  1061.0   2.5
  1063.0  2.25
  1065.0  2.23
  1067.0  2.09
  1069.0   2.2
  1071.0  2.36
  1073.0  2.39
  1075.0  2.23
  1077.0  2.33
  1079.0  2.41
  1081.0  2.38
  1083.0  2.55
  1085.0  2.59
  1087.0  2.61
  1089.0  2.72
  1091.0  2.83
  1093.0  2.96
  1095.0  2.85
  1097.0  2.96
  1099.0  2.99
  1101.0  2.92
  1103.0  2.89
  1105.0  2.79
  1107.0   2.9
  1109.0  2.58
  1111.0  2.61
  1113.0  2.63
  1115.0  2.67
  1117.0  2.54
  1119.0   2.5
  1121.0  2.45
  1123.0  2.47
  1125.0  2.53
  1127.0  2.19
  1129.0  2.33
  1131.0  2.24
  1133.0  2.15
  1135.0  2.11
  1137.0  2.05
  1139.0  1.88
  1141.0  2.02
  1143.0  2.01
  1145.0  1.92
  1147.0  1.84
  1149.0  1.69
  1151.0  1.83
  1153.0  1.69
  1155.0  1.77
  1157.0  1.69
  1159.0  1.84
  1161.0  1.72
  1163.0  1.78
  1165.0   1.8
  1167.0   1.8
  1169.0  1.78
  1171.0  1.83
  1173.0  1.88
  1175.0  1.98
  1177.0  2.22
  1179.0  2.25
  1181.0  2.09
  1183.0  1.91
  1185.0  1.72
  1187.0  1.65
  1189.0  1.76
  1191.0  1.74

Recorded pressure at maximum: 1099.0 kPa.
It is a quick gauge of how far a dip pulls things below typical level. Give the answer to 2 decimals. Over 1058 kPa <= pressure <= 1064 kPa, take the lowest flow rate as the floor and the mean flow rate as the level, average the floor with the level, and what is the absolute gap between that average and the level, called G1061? 0.08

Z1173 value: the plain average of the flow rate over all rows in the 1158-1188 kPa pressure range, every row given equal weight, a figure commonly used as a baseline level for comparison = 1.88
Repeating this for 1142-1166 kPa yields 1.80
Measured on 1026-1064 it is 2.19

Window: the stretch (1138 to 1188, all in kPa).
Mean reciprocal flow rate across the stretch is 0.54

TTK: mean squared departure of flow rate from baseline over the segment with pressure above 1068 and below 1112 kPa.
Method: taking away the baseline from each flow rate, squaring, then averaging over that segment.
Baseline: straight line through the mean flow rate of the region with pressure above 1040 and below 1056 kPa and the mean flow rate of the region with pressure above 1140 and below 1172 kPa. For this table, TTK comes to 0.40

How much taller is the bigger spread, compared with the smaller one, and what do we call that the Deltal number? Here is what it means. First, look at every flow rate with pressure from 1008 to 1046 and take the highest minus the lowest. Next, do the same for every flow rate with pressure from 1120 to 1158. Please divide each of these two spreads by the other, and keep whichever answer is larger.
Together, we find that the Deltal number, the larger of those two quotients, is 1.14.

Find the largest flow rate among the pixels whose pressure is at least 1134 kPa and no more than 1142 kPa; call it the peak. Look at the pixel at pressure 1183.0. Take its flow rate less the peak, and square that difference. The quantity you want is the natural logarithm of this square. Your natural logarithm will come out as -3.2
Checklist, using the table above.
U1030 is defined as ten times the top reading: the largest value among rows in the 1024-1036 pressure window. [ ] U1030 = 22.1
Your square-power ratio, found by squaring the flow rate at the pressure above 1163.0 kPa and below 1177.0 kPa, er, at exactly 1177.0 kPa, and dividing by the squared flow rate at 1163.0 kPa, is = 1.6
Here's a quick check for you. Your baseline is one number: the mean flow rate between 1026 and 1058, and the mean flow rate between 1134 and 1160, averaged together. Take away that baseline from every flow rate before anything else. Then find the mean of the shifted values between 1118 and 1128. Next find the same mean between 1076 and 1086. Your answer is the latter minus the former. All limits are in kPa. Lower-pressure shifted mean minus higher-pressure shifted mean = 0.0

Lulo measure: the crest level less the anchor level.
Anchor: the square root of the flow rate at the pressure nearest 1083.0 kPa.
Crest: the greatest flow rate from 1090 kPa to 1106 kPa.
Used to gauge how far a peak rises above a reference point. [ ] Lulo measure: 1.4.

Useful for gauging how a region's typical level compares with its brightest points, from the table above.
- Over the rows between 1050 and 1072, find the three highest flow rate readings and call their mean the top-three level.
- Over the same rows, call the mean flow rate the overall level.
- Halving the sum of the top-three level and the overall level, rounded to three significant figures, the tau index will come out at 2.41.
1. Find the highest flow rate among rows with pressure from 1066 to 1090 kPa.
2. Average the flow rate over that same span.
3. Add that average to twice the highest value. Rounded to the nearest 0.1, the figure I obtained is 7.8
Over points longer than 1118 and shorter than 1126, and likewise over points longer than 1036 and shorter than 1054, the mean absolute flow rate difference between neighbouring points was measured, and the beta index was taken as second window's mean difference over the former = 1.30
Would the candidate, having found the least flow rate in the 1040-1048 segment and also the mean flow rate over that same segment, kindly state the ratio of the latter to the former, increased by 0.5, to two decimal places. 1.52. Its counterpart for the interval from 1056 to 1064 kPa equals 1.58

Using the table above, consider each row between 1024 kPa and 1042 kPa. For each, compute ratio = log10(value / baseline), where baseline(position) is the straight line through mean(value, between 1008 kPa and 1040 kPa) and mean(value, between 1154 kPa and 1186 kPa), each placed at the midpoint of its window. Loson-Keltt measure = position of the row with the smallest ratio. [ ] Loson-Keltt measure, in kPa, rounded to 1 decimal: 1025.0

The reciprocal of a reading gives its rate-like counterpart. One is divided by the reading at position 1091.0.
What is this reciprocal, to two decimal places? 0.35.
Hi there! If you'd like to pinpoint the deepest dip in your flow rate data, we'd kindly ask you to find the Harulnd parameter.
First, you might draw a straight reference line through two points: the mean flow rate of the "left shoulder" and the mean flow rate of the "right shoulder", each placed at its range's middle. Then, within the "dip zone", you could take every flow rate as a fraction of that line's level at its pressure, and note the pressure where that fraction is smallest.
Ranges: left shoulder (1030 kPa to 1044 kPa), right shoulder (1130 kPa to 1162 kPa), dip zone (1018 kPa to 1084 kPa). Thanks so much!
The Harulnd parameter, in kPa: 1021.0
